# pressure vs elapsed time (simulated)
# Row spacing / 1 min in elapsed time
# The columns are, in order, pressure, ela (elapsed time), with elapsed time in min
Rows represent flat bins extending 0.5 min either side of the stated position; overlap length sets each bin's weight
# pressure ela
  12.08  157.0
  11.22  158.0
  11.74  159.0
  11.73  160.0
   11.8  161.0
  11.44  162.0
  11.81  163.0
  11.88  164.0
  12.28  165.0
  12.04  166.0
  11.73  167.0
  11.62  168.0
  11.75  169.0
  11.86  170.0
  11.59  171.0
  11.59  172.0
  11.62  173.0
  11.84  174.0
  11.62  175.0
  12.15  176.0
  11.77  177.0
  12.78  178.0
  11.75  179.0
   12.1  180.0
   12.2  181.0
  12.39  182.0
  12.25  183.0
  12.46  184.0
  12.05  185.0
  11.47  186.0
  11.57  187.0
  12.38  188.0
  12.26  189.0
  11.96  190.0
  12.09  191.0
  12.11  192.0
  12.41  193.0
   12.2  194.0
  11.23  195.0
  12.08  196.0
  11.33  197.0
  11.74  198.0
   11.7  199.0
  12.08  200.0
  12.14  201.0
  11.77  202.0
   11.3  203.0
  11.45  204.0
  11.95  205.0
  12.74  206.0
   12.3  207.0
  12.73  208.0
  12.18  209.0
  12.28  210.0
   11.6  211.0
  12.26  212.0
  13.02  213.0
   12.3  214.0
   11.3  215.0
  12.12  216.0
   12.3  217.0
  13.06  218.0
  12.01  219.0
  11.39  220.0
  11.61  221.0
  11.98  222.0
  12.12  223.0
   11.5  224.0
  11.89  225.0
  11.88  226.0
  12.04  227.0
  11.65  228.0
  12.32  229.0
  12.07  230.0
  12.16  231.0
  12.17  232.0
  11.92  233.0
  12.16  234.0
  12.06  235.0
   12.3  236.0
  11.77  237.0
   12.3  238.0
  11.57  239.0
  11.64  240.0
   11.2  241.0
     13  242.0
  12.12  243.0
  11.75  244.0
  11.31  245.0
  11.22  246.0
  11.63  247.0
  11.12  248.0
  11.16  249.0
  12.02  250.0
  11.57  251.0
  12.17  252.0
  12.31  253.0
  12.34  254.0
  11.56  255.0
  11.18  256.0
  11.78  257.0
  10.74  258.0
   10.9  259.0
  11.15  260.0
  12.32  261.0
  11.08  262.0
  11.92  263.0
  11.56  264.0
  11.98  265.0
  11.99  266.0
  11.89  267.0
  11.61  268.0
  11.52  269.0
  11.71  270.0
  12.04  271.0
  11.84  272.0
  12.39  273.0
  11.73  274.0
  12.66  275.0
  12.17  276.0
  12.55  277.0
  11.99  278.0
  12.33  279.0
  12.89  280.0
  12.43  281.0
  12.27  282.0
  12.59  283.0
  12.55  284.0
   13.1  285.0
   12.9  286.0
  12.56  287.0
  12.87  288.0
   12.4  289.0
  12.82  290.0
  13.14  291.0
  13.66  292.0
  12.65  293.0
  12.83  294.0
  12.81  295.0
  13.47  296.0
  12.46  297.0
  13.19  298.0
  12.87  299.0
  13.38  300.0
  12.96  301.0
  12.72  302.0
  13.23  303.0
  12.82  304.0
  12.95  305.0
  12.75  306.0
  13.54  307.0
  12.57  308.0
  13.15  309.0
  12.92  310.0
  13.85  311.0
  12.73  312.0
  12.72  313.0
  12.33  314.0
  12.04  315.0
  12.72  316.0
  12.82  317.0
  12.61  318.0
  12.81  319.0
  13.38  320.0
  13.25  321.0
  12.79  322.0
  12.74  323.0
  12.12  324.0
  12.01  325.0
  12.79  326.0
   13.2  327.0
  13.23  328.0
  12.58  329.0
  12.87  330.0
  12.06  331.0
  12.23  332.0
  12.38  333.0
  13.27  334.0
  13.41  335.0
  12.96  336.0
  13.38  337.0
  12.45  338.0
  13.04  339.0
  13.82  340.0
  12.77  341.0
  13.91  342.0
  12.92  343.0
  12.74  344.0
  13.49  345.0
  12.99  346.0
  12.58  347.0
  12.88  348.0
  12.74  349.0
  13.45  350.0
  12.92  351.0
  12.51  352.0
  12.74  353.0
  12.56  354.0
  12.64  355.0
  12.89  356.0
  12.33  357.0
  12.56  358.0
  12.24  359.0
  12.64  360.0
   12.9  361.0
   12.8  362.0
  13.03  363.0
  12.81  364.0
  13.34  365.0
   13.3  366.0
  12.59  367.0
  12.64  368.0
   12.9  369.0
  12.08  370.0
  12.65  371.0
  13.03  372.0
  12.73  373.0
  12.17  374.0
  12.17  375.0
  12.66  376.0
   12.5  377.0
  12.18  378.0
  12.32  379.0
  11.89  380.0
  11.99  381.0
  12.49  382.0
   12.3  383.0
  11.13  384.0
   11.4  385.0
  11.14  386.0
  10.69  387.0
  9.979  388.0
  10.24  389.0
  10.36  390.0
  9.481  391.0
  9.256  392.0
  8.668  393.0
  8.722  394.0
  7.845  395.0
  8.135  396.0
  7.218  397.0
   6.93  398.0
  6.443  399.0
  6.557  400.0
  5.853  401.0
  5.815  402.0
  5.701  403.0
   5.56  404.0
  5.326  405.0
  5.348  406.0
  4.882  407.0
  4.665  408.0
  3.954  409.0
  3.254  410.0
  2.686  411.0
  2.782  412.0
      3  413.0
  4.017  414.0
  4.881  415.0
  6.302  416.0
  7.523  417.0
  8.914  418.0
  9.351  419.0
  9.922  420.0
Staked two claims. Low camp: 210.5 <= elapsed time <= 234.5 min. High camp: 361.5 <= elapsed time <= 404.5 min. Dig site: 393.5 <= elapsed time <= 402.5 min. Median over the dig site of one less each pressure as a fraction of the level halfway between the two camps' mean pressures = 0.39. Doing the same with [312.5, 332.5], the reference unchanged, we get -0.13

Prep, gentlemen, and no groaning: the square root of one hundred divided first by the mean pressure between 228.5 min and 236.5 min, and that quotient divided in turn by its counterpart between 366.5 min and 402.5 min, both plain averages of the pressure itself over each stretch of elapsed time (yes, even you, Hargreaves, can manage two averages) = 0.887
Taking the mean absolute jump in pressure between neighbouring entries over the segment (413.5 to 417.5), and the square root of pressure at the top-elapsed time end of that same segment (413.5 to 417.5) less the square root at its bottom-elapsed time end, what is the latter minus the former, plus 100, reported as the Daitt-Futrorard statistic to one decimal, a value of 99.6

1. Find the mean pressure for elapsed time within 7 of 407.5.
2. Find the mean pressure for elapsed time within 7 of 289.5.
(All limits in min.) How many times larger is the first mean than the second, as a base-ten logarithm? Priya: -0.458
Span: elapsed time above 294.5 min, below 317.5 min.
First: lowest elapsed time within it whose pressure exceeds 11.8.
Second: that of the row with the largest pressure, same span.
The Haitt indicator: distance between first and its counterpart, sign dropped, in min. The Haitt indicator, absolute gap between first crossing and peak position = 16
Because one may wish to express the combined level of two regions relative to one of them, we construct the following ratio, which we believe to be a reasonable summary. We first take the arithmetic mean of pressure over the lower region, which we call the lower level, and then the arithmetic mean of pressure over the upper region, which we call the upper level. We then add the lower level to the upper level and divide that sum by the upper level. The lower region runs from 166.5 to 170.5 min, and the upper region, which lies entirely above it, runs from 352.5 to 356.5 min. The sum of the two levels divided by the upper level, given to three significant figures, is 1.92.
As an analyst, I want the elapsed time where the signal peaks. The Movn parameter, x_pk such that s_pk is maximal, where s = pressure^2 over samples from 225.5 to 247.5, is 242.0 min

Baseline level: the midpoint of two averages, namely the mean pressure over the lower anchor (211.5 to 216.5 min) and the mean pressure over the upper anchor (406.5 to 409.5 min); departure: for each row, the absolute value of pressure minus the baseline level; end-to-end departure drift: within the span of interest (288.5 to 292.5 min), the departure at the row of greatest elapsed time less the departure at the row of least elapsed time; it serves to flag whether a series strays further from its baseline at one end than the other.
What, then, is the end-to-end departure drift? 1.3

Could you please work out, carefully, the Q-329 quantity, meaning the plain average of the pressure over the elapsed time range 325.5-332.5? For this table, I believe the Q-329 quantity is 12.7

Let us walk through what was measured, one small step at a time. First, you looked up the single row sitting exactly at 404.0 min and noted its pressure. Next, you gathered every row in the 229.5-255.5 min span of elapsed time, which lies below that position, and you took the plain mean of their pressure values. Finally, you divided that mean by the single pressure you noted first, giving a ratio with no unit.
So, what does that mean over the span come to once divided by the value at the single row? 2.13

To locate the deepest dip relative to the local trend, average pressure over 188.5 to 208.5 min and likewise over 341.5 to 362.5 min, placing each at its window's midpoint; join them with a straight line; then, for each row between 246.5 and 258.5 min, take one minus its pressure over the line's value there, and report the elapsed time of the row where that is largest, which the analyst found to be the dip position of 258.0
